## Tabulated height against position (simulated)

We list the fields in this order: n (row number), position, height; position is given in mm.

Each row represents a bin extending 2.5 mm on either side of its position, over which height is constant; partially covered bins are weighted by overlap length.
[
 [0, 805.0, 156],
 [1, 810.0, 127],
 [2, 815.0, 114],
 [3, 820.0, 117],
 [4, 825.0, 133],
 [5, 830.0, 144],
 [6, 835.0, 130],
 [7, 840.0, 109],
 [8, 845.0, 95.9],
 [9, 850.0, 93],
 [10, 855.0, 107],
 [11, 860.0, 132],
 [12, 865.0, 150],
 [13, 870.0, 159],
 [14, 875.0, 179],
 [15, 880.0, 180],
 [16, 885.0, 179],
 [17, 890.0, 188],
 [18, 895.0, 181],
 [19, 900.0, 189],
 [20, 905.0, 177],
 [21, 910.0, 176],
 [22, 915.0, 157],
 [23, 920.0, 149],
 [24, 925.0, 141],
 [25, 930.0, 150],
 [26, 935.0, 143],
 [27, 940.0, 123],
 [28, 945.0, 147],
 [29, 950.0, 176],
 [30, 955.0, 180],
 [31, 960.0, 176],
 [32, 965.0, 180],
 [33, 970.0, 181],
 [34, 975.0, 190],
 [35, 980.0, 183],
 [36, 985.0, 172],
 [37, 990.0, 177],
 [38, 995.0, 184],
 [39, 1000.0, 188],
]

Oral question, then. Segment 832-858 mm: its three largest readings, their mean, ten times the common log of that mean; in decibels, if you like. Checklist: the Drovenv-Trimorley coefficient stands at 20.6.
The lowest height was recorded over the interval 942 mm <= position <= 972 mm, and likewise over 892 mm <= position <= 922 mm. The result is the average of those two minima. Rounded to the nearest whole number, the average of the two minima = 148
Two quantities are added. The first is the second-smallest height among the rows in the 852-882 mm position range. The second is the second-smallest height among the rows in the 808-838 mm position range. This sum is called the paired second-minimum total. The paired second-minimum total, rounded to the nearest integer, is 249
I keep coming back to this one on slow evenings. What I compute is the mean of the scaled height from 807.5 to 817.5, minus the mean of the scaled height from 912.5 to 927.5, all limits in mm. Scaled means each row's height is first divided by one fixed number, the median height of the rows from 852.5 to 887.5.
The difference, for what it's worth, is -0.18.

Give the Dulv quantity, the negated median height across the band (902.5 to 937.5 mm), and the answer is -150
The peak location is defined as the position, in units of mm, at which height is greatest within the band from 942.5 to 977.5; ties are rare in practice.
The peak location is 975.0 mm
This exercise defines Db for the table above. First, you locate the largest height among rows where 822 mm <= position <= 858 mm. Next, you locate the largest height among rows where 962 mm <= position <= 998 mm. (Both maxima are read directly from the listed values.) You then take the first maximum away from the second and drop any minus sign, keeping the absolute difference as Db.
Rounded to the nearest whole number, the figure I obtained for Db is 46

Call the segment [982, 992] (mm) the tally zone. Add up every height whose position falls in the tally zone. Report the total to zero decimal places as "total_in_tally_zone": 349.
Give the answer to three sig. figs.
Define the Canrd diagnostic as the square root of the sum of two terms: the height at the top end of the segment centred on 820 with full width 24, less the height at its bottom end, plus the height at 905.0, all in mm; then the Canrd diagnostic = 13.9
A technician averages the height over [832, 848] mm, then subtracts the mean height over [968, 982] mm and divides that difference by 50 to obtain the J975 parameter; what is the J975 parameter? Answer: -1.5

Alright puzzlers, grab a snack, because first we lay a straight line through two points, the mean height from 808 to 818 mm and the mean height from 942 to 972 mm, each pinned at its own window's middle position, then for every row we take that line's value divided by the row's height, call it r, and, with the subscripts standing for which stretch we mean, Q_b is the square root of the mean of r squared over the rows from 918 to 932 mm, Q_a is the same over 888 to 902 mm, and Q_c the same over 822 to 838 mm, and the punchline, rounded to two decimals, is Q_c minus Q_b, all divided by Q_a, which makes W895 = -0.20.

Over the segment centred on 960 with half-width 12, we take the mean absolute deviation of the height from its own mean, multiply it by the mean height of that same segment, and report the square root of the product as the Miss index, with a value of 19.3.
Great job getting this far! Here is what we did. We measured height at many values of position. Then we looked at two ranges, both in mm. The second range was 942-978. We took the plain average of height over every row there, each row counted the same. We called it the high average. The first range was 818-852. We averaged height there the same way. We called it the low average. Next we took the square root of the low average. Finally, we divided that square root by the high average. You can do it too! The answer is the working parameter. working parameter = 0.062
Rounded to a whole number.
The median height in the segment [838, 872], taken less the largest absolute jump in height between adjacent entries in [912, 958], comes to 80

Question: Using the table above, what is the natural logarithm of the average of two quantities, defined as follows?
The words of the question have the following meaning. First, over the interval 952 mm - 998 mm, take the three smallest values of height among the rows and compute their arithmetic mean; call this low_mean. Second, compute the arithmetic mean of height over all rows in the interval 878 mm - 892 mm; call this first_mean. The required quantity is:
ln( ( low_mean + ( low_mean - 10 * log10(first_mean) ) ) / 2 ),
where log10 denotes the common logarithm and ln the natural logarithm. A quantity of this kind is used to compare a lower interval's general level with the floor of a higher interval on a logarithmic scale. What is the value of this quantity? 5.10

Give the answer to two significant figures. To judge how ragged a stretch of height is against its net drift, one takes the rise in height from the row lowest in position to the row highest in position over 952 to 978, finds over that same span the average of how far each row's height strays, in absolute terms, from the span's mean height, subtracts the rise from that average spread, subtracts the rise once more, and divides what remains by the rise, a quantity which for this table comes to -1.7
